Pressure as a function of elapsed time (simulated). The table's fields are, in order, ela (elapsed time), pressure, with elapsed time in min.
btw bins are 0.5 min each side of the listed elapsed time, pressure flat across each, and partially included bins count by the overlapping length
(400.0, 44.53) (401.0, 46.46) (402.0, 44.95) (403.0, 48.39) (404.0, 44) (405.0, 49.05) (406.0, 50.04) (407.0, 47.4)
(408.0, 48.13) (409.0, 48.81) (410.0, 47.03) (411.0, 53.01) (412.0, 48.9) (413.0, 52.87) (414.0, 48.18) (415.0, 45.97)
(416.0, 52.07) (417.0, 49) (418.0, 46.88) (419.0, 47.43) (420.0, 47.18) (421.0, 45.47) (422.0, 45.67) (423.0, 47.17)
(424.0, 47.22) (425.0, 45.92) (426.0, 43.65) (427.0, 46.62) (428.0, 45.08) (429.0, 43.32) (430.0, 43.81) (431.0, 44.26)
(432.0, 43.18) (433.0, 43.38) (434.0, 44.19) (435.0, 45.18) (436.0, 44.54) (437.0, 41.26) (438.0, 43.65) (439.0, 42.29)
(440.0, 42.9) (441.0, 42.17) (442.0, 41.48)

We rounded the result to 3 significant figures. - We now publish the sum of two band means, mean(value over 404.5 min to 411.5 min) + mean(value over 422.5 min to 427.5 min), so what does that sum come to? 95.2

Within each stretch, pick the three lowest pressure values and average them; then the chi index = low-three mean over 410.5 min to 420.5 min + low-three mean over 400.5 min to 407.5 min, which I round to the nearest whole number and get 92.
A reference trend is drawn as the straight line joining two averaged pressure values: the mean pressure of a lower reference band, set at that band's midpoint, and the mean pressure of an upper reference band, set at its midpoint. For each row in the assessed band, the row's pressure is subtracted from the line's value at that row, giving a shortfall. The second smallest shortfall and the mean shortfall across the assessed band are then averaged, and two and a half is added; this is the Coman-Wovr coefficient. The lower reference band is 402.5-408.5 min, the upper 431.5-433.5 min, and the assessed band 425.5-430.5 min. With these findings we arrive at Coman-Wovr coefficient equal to 1.8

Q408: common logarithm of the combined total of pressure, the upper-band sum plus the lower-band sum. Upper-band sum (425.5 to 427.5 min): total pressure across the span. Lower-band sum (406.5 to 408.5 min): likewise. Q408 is 2.27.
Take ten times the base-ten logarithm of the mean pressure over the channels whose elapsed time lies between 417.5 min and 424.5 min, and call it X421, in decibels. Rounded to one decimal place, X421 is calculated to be 16.7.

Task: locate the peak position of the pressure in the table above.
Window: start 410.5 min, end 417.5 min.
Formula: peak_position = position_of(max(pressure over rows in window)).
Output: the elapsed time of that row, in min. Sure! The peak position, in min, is 411.0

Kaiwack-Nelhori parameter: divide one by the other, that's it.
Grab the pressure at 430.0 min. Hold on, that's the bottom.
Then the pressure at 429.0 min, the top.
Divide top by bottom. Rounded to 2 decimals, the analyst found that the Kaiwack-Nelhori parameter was 0.99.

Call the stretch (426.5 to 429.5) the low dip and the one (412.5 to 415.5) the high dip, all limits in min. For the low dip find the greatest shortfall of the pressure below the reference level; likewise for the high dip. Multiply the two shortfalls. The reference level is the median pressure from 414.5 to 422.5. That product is 4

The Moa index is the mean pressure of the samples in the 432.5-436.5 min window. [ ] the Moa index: 44.3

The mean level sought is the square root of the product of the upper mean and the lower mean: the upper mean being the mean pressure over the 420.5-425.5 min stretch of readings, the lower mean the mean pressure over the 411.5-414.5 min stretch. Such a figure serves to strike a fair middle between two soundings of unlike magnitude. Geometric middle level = 48.1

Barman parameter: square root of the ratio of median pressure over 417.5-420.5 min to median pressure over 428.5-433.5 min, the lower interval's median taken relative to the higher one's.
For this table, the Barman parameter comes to 1.043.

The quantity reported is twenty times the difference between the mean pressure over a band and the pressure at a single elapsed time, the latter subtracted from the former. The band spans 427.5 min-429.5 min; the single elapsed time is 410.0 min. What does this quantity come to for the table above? -57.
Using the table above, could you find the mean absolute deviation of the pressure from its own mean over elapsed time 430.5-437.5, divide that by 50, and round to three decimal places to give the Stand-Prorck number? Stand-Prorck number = 0.019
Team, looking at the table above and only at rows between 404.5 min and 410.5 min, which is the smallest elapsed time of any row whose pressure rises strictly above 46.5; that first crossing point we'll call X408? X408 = 405.0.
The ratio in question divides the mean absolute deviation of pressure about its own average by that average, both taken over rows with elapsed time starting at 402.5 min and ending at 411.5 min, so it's 0.033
